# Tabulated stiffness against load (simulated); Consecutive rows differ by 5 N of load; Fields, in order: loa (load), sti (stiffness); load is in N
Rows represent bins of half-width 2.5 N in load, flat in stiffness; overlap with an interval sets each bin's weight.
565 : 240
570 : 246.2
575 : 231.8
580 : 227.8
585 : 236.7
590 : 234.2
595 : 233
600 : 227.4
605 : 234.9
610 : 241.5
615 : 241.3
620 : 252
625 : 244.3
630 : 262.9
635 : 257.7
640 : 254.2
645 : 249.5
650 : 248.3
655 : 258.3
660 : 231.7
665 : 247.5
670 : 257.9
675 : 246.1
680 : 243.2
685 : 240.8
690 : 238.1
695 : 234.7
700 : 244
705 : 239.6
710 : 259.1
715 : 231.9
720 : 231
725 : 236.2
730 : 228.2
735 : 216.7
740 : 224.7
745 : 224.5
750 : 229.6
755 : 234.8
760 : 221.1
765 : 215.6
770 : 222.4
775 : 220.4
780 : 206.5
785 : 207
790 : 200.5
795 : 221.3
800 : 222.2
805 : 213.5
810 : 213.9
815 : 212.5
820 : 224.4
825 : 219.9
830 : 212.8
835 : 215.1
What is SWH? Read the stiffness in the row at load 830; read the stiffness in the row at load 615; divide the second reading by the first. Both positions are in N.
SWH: 1.13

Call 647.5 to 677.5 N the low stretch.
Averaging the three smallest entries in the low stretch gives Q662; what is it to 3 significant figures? 242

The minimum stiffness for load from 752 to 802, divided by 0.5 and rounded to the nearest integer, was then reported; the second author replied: 401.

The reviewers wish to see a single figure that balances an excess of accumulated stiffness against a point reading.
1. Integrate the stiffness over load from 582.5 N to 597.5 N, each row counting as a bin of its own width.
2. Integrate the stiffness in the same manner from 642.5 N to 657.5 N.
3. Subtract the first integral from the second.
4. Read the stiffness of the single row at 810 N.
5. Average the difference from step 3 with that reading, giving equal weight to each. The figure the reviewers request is 237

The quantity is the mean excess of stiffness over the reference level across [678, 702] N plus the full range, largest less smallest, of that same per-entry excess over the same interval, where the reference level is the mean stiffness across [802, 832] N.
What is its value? 33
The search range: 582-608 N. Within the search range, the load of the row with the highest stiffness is 585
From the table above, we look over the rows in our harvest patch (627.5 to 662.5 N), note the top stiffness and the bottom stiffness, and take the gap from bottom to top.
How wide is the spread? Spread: 31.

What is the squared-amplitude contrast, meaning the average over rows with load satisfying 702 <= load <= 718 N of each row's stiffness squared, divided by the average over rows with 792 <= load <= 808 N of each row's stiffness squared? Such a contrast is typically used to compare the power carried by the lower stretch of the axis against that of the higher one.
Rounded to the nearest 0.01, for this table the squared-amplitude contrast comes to 1.24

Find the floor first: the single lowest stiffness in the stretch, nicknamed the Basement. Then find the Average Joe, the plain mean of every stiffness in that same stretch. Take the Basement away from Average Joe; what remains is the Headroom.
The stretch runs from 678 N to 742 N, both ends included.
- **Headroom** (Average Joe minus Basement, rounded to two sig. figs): 19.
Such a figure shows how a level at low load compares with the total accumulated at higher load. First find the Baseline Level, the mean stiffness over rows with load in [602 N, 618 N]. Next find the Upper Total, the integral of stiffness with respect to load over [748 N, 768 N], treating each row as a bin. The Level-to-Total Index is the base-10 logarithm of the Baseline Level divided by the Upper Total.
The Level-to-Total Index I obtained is -1.27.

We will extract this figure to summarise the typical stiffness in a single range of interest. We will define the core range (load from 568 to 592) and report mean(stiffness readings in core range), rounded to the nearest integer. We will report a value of 235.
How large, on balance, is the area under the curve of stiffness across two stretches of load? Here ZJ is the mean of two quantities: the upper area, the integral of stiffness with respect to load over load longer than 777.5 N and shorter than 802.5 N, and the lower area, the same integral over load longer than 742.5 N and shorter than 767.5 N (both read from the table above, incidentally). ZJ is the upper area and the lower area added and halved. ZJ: 5458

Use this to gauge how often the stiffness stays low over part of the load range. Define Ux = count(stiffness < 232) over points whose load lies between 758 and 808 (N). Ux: 10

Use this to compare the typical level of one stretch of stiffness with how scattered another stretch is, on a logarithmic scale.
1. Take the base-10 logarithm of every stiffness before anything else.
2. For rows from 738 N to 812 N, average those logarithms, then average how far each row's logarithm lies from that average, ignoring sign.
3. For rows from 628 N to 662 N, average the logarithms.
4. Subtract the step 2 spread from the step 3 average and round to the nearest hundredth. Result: 2.39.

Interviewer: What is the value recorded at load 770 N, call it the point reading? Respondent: 222.4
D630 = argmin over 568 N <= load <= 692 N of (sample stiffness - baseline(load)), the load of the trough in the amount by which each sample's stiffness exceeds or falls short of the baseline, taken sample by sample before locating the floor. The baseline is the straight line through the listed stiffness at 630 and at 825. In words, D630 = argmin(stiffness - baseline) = 580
